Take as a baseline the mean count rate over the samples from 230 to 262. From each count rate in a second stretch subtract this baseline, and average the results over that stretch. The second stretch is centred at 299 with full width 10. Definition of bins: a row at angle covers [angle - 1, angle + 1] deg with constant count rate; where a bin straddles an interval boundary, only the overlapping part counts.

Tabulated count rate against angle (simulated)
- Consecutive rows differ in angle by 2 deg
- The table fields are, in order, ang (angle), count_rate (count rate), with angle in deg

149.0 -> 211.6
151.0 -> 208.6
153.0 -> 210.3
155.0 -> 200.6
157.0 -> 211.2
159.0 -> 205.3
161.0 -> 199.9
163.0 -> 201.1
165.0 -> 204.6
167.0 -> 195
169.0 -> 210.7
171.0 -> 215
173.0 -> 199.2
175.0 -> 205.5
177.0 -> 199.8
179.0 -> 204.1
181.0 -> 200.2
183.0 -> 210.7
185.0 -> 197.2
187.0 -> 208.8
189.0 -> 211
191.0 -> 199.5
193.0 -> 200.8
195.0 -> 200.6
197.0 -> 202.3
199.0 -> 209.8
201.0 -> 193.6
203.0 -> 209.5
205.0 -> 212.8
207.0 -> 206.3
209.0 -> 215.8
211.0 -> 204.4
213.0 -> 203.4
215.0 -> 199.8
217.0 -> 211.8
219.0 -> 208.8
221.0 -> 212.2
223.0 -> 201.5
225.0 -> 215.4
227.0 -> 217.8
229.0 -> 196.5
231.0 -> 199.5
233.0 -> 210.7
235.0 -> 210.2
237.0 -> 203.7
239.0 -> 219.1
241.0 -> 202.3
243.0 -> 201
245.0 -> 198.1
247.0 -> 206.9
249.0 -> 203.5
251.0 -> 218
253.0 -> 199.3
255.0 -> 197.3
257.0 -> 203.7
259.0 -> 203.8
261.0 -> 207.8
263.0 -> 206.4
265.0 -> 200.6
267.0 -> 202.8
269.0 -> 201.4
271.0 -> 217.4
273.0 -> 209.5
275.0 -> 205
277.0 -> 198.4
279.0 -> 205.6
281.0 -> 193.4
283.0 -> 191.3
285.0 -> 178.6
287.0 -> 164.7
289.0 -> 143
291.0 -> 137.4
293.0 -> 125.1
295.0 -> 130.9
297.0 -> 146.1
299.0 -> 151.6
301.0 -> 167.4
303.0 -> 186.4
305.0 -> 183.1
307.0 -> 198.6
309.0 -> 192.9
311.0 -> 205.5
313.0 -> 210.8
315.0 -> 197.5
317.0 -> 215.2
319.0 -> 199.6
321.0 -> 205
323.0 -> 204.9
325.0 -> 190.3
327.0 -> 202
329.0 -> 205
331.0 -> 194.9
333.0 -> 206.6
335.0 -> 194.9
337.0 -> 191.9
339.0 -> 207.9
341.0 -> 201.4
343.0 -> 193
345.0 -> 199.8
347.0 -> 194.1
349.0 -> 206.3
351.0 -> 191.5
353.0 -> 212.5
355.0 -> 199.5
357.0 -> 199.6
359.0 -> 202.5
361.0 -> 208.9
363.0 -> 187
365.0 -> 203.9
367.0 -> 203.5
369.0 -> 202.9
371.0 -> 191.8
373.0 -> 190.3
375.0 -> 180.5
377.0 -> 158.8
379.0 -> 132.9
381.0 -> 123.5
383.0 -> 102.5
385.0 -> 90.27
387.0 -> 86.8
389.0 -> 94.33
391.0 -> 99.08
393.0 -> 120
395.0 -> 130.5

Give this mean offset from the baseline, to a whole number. -49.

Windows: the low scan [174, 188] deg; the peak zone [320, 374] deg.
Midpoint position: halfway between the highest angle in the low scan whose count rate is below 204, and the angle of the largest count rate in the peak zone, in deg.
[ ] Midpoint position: 269 deg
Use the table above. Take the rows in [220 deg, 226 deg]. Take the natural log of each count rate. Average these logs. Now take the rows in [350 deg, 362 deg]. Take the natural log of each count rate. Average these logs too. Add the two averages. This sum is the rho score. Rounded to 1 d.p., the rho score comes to 10.7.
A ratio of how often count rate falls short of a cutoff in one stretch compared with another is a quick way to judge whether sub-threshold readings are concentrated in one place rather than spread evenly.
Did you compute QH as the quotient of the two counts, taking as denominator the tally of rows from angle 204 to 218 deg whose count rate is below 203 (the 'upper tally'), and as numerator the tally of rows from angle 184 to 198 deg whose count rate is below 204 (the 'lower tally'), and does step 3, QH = 5.0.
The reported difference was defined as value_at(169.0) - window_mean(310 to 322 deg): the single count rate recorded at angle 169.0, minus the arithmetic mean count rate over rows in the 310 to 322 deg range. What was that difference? 5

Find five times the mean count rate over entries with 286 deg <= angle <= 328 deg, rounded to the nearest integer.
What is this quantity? 895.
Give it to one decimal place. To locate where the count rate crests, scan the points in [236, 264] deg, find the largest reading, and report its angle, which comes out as 239.0 deg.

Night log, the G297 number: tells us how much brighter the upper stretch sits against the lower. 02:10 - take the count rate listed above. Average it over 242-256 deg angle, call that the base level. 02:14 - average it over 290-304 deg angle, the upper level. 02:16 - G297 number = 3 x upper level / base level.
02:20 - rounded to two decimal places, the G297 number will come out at 2.20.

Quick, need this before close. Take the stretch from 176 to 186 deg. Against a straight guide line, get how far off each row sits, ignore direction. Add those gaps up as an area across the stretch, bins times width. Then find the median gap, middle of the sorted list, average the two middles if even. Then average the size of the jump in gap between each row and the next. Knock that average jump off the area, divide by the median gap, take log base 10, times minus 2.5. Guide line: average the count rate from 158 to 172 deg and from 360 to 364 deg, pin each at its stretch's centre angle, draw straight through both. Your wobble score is -2.43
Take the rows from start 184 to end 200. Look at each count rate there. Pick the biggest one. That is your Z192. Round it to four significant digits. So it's 211.0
